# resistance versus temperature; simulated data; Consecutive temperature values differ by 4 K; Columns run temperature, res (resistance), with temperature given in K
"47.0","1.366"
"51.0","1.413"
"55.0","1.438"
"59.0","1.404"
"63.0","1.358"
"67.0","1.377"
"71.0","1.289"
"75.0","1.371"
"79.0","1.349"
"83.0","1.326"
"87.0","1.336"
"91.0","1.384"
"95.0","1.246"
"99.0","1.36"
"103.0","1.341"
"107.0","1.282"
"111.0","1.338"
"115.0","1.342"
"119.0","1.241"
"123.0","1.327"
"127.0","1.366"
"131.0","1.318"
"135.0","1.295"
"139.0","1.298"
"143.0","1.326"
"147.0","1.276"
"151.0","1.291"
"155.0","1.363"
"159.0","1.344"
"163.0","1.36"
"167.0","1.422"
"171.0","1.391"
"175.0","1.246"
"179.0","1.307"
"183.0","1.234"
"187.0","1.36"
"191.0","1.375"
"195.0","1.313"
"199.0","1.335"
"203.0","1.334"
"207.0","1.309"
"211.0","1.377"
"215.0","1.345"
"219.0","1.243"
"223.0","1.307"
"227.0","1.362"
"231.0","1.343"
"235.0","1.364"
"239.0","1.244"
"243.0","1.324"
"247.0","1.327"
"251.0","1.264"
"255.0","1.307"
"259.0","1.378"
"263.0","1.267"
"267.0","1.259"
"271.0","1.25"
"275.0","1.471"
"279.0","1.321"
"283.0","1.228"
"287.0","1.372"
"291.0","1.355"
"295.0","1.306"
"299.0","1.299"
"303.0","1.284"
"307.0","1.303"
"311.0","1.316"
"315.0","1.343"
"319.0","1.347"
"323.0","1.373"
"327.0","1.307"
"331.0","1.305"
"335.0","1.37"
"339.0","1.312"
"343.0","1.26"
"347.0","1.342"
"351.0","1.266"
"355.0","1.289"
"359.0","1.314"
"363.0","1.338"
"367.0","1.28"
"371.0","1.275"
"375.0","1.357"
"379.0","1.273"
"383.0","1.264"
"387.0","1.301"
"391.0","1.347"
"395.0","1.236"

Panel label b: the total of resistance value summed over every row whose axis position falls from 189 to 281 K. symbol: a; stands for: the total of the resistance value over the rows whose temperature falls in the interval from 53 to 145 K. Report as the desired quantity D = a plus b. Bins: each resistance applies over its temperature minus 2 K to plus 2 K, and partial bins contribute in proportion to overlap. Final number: 61.1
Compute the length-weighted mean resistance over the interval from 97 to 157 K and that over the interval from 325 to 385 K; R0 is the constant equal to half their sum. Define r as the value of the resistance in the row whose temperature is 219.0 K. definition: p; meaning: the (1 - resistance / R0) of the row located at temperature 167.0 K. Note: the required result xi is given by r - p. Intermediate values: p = -0.085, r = 1.243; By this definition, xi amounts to 1.33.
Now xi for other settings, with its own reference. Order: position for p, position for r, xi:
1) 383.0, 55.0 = 1.40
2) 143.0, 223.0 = 1.32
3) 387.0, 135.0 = 1.29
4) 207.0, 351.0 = 1.26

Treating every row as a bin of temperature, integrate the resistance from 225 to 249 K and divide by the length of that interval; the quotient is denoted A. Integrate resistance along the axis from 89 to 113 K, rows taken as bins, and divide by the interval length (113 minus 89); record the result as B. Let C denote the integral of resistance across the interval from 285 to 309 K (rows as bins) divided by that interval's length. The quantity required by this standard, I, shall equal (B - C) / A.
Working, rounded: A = 1.33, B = 1.33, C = 1.32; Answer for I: 0.004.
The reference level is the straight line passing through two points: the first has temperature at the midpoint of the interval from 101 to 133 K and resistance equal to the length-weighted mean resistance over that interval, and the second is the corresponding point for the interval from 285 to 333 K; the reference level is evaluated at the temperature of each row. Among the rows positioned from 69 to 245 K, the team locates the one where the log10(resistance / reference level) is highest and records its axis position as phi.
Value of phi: 167.0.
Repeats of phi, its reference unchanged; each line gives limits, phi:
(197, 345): 275.0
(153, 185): 167.0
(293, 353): 323.0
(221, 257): 235.0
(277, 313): 287.0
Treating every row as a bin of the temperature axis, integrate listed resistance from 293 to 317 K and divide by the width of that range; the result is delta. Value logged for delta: 1.31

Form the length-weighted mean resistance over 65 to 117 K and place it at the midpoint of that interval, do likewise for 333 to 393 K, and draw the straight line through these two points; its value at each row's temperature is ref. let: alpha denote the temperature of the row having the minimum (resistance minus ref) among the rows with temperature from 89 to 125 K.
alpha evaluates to 119.0 K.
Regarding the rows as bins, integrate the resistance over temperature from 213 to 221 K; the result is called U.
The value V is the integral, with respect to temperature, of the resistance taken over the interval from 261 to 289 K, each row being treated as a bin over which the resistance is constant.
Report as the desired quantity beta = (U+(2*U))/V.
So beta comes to 0.8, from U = 10.4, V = 37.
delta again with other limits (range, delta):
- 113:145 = 1.31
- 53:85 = 1.36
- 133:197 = 1.33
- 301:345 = 1.32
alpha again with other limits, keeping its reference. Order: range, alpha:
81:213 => 183.0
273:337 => 283.0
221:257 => 239.0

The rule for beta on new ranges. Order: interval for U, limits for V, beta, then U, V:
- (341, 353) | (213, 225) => 3.0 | 15.5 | 16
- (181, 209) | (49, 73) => 3.4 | 37.0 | 33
